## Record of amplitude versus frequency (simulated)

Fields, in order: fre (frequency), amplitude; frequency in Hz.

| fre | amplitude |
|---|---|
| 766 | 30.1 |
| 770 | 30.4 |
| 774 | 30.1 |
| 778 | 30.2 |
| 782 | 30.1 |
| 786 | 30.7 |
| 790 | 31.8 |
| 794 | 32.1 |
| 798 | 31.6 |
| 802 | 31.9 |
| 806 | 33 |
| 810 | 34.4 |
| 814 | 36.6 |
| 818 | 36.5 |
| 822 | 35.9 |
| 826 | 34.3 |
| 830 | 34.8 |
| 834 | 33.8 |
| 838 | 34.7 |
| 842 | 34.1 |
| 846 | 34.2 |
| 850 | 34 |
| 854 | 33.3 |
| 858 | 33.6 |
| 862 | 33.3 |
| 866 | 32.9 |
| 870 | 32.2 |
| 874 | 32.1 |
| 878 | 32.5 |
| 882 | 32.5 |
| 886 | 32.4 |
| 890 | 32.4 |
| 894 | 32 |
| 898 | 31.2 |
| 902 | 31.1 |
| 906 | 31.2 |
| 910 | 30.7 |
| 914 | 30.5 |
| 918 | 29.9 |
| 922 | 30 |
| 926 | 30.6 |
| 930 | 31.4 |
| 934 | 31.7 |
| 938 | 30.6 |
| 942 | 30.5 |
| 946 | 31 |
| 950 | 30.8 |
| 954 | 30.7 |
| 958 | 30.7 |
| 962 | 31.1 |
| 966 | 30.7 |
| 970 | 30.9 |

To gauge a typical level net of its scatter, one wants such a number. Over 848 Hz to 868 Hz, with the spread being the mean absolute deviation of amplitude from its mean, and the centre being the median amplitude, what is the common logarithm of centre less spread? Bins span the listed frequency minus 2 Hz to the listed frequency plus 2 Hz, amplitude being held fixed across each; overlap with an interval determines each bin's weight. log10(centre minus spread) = 1.52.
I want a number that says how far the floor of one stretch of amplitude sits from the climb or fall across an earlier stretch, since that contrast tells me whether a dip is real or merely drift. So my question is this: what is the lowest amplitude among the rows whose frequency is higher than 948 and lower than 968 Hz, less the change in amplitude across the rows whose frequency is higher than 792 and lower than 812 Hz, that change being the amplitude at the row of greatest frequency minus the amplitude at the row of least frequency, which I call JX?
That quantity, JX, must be 28.4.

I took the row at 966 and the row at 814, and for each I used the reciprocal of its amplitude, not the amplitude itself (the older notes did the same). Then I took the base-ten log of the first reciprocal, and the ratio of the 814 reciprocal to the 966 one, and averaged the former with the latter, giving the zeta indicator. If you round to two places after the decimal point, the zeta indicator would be -0.32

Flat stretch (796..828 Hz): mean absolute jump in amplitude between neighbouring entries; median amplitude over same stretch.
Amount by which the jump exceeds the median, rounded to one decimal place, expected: -33.3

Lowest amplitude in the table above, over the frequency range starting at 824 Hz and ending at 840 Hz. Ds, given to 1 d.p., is 33.8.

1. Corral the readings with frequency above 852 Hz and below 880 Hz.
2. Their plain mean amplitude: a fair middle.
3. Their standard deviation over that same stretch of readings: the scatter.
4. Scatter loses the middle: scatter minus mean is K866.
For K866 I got -32.3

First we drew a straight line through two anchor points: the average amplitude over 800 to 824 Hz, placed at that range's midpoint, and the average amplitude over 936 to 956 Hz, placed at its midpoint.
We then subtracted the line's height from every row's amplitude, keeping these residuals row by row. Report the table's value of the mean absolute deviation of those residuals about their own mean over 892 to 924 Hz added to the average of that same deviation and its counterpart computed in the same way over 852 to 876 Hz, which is 0.64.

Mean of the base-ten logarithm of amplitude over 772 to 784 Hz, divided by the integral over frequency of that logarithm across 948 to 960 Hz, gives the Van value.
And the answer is 0.0829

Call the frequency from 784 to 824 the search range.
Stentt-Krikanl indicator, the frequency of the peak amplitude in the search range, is 814 Hz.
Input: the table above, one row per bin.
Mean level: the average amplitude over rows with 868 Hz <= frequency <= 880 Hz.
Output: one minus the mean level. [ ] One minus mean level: -31.3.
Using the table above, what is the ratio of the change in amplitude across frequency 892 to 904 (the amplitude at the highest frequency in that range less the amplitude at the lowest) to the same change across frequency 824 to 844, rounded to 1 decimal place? 4.5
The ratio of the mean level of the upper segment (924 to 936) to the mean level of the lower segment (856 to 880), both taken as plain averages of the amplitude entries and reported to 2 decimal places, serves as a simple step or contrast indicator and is 0.95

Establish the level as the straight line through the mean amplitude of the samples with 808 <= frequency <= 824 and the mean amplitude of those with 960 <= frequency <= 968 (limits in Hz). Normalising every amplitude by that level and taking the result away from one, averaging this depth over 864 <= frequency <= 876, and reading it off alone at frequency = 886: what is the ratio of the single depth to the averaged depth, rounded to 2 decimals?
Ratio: 0.68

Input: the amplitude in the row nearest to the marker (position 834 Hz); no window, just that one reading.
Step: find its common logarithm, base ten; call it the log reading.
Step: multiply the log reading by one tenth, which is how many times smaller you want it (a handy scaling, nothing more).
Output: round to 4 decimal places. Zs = 0.1529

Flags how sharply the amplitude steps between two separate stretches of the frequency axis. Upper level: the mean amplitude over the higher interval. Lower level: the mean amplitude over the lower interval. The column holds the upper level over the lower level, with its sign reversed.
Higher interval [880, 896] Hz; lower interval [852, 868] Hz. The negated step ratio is -0.97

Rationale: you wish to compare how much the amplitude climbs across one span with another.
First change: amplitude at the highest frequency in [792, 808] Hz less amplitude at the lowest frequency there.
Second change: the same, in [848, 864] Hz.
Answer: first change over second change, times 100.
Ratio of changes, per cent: -129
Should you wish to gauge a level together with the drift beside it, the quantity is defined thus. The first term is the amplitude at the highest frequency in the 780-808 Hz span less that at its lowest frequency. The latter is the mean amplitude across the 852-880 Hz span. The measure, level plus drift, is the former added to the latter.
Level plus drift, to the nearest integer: 36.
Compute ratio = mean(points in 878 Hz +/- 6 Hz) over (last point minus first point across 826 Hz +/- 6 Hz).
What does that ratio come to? -29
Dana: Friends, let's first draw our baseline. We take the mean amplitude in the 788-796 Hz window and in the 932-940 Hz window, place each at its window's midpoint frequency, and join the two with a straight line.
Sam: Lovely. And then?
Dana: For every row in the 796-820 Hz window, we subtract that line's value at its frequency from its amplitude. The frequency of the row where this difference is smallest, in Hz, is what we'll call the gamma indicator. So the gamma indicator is 798 Hz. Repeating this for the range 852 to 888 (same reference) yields 874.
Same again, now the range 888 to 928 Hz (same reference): 918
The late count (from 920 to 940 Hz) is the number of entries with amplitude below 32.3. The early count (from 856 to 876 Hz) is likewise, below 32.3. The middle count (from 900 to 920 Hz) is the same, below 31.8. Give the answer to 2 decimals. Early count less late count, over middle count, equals -0.60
